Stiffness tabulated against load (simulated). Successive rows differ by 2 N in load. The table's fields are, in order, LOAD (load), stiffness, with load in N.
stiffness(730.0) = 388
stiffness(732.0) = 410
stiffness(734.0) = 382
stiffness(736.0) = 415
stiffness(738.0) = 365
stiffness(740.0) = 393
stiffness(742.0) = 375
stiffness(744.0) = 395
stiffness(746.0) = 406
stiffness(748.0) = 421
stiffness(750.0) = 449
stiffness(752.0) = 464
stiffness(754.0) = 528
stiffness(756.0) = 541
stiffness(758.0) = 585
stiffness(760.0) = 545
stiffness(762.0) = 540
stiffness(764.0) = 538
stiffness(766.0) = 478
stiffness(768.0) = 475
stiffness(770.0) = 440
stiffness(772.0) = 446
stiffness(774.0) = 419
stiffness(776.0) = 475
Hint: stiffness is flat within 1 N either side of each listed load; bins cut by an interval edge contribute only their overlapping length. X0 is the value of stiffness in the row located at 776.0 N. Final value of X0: 475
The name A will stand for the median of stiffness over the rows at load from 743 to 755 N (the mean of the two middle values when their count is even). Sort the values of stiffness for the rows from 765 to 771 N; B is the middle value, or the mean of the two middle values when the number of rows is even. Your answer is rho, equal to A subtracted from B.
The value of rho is 40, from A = 435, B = 475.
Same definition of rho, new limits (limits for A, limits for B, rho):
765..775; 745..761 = 50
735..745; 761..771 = 85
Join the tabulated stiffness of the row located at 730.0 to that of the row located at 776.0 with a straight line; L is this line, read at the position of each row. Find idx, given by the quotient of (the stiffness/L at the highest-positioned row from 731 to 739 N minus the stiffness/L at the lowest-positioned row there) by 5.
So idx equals -0.03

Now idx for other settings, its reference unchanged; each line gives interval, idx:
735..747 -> -0.01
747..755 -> 0.04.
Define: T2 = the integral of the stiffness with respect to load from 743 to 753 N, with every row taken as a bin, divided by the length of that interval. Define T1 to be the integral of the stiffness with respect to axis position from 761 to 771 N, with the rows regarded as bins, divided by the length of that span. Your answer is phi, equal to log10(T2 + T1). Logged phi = 2.96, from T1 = 494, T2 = 427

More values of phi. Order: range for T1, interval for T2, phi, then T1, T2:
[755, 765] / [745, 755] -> 3.00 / 550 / 454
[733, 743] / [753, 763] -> 2.97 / 386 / 548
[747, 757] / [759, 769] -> 3.00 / 481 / 515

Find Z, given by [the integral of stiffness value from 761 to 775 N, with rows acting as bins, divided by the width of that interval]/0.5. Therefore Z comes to 953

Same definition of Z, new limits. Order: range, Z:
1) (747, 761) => 1009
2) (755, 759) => 1126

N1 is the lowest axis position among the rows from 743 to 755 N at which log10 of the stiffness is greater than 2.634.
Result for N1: 750.0 N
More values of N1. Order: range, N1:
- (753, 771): 754.0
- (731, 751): 750.0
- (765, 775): 766.0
